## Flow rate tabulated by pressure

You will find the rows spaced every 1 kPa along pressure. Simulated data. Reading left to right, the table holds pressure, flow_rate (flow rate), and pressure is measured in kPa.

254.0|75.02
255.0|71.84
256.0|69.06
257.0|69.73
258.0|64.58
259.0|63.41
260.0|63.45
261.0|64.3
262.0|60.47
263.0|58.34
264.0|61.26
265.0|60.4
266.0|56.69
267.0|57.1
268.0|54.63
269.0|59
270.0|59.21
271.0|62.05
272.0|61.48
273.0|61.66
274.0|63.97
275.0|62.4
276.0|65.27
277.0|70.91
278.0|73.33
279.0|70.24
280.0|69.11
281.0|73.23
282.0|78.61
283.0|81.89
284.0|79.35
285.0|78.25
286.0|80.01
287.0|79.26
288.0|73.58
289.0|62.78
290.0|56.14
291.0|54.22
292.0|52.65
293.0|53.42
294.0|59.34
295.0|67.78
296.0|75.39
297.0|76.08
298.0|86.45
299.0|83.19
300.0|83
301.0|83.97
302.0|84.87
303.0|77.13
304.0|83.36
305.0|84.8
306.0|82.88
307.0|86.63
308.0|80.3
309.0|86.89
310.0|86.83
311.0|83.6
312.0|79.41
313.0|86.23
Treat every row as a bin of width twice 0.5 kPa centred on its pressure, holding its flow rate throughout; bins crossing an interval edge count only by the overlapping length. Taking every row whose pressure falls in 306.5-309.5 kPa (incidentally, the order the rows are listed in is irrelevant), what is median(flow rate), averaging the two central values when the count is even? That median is 87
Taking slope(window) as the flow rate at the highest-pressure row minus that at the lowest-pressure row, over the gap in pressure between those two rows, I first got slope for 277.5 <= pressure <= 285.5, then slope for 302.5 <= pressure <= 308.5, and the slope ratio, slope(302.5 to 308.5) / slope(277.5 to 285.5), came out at 0.90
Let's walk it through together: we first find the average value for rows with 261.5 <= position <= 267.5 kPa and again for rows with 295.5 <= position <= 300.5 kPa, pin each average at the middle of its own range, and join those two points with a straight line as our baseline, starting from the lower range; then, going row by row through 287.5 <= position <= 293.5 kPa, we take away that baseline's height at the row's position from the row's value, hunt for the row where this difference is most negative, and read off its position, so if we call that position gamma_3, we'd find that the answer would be 292.0 kPa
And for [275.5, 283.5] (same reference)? 276.0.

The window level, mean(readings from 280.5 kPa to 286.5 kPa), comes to 78.6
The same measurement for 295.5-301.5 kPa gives 81.3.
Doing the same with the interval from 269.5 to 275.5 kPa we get 61.8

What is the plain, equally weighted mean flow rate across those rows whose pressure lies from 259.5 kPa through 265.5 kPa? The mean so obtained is 61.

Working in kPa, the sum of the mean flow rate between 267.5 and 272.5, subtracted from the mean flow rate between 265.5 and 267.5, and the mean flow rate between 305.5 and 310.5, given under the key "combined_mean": 82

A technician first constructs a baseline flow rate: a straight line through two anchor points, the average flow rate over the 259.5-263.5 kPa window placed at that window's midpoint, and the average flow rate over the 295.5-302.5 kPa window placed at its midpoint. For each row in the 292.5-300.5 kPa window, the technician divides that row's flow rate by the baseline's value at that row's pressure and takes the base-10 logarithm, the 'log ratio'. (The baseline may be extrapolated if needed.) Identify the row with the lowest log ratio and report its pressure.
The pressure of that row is 293.0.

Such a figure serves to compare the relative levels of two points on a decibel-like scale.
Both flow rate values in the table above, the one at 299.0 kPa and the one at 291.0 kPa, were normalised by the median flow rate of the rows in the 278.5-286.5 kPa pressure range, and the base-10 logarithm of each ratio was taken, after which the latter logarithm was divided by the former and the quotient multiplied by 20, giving -125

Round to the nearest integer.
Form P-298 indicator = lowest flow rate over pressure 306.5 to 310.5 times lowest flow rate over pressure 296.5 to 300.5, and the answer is 6109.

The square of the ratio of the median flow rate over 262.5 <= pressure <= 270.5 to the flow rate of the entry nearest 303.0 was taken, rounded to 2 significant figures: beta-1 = 0.58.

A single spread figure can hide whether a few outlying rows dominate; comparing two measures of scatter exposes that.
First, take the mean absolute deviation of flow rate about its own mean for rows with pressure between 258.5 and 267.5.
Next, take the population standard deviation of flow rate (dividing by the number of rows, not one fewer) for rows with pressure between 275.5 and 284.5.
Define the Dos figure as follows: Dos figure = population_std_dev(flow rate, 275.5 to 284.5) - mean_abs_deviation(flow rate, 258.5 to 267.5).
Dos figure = 2.9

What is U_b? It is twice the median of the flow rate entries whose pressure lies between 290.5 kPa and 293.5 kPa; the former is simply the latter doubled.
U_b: 107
